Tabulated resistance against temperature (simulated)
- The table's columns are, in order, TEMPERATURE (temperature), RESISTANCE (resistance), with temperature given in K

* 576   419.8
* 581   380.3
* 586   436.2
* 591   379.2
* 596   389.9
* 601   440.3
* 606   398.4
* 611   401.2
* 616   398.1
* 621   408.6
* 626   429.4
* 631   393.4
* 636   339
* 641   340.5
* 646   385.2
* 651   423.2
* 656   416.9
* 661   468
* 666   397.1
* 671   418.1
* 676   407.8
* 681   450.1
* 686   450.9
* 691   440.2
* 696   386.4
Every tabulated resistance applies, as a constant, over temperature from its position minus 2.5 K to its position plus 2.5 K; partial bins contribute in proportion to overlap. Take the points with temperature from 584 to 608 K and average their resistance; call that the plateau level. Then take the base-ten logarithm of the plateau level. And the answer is 2.61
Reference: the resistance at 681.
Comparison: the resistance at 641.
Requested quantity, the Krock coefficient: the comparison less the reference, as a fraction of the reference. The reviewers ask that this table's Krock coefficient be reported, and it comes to -0.24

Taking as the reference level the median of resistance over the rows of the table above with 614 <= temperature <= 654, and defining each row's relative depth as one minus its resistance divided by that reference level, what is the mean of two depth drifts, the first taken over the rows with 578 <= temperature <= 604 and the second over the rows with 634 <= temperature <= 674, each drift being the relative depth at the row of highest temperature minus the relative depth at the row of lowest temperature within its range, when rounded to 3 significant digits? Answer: -0.176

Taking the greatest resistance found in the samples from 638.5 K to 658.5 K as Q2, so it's 423.2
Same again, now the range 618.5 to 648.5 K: 429.4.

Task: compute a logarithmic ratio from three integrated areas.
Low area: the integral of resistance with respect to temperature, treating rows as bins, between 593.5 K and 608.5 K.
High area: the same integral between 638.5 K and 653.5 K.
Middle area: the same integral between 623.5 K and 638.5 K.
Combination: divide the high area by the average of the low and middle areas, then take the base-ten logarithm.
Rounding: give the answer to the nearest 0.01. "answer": -0.02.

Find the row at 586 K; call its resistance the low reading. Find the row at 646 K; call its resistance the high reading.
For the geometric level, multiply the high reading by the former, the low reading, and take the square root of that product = 410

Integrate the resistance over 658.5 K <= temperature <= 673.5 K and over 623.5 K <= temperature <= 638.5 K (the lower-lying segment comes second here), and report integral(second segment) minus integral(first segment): -607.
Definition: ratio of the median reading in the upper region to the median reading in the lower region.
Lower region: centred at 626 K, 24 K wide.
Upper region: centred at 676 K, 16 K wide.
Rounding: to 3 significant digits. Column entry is 1.05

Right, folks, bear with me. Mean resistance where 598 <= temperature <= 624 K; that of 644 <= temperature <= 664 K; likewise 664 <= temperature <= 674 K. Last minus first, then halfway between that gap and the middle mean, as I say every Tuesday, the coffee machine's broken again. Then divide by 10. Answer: 21.1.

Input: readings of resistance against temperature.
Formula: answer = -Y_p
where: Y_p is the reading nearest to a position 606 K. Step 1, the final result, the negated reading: -398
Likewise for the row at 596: -390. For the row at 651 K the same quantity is -423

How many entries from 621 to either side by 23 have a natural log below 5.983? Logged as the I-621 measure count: 3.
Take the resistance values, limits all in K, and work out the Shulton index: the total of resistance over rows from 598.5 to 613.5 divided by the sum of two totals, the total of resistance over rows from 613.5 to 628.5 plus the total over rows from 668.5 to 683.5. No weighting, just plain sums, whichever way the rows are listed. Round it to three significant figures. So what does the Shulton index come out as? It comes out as 0.494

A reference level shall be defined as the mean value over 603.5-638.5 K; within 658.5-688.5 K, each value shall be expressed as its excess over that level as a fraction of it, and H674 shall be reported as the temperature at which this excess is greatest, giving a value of 661 K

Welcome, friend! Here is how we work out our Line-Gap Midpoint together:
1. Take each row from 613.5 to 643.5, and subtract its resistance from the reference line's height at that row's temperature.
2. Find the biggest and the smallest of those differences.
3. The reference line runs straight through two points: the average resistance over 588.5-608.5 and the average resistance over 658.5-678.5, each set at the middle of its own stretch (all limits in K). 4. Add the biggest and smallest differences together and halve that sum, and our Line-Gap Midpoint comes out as 27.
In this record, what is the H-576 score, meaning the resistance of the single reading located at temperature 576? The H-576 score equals 419.8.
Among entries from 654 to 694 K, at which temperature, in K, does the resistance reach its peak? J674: 661 K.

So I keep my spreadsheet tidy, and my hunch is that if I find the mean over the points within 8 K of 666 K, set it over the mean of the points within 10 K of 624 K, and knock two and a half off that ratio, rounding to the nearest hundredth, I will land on -1.45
